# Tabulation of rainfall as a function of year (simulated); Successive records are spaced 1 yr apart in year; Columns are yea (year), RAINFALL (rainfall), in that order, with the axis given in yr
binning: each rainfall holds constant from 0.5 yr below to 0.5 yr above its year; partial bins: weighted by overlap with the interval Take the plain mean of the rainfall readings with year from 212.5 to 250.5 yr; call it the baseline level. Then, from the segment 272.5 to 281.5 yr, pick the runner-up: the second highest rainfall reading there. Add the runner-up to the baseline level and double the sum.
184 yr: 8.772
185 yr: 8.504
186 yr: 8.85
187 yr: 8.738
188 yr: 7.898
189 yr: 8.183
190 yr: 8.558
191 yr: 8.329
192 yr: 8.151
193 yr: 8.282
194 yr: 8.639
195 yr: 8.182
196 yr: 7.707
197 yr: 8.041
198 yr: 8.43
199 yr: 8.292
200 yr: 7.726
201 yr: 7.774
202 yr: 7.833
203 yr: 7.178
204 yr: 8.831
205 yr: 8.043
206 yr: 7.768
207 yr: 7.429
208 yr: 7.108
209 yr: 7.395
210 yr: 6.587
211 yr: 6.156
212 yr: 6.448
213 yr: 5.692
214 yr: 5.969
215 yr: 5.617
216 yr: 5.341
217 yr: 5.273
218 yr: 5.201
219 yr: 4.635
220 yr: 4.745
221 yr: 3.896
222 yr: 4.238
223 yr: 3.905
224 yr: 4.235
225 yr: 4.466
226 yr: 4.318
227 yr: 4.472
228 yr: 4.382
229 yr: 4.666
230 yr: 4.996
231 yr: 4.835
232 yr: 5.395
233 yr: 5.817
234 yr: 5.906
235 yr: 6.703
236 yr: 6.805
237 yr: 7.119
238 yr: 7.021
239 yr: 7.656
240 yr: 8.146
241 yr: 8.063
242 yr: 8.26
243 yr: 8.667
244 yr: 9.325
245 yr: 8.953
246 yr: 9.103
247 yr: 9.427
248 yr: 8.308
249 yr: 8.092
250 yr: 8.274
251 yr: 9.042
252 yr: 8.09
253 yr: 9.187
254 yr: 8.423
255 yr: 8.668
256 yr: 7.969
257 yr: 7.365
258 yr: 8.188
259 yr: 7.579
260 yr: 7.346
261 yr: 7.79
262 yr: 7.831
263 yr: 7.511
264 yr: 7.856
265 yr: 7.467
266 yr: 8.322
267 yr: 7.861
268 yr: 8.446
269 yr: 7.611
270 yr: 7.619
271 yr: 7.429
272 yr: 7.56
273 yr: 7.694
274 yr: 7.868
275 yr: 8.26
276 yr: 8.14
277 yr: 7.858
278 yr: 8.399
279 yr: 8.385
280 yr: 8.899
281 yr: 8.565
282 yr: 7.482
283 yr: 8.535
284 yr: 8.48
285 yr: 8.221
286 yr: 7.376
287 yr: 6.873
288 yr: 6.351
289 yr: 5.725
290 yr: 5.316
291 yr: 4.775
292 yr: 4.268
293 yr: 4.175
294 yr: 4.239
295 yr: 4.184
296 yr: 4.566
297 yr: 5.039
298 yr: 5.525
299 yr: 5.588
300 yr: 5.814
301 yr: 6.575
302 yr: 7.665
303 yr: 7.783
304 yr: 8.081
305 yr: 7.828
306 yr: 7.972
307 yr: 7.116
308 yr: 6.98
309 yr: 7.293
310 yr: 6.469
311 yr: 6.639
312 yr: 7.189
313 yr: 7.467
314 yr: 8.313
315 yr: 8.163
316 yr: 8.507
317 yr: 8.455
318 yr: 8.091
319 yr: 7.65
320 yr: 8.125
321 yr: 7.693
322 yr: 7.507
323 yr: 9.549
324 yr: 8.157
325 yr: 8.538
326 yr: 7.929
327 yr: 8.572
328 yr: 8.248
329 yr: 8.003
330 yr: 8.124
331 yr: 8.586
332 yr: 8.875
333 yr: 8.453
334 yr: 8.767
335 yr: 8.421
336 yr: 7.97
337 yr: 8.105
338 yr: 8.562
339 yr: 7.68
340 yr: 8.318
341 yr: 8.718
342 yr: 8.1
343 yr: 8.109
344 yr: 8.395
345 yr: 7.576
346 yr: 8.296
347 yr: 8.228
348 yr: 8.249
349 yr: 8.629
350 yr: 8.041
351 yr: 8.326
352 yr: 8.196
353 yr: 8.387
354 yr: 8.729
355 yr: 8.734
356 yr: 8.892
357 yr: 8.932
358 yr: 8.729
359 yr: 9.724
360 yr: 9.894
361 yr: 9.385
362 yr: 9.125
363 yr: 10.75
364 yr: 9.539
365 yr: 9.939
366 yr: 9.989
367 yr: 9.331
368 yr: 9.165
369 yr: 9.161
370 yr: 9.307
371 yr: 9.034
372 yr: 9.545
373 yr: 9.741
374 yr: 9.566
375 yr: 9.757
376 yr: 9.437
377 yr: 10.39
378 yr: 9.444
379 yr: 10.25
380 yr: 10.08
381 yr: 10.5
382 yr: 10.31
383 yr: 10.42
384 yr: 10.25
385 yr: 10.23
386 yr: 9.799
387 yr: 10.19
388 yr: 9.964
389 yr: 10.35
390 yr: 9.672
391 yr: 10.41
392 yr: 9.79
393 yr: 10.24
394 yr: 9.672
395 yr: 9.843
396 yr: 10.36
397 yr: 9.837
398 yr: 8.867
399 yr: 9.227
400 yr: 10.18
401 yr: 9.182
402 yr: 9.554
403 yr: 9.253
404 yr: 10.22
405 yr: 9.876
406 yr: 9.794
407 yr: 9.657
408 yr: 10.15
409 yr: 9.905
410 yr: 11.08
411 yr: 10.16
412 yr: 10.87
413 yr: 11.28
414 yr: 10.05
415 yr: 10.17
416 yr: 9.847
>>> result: 29.7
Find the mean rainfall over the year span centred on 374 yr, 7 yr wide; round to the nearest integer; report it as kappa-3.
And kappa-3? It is 10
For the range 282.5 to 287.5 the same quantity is 8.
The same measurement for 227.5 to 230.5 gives 5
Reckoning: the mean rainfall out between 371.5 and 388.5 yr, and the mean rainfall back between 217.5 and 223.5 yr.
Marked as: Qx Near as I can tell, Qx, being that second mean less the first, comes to -5.6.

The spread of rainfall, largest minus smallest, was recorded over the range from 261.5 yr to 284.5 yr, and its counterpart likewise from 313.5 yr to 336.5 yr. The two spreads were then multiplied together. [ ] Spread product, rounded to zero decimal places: 3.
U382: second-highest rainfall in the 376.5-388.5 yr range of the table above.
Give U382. 10.42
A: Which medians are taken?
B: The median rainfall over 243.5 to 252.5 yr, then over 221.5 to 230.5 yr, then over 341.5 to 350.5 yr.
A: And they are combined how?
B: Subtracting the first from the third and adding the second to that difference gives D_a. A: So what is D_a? 3.7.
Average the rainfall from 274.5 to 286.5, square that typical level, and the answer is 68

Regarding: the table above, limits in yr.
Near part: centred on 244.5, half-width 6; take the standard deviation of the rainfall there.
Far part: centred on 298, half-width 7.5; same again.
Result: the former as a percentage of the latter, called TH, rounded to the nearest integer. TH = 38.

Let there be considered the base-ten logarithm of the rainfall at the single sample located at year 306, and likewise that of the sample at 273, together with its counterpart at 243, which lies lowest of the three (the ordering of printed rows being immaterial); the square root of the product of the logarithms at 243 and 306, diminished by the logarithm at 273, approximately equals 0.033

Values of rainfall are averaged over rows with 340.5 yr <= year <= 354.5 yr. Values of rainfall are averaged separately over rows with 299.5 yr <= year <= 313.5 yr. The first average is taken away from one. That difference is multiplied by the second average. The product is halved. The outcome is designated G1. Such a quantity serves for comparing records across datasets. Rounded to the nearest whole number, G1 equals -26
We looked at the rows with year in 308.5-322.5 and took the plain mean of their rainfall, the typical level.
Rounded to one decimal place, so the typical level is 7.7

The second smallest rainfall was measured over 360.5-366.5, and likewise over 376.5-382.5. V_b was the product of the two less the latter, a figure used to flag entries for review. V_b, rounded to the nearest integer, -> 85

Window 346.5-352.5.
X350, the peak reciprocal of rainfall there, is 0.12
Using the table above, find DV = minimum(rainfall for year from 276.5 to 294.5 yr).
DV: 4.175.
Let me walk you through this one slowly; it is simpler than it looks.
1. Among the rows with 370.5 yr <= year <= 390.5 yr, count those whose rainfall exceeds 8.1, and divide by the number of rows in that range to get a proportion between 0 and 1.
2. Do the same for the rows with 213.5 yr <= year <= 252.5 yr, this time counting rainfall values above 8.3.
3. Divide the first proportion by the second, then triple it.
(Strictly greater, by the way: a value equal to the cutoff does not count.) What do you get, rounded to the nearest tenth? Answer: 16.7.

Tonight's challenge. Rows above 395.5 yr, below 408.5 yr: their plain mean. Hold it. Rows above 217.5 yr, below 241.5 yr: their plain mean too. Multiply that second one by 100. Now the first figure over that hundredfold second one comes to 0.0177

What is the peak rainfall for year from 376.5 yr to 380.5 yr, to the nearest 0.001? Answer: 10.390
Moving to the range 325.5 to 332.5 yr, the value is 8.875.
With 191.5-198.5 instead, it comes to 8.639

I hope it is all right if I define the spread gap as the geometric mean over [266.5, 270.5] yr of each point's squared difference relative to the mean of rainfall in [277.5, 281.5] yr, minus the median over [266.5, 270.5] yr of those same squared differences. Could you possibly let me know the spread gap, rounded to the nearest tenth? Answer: -0.4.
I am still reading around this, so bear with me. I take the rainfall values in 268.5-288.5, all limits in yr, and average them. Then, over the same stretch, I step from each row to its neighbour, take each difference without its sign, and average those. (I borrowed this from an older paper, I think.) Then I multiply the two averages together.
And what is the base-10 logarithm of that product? 0.47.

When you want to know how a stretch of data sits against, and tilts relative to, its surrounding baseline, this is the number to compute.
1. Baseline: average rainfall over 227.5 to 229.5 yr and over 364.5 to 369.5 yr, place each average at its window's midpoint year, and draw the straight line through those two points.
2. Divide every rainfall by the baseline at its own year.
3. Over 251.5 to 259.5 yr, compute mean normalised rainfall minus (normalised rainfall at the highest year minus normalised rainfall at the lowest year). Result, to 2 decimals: 1.65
